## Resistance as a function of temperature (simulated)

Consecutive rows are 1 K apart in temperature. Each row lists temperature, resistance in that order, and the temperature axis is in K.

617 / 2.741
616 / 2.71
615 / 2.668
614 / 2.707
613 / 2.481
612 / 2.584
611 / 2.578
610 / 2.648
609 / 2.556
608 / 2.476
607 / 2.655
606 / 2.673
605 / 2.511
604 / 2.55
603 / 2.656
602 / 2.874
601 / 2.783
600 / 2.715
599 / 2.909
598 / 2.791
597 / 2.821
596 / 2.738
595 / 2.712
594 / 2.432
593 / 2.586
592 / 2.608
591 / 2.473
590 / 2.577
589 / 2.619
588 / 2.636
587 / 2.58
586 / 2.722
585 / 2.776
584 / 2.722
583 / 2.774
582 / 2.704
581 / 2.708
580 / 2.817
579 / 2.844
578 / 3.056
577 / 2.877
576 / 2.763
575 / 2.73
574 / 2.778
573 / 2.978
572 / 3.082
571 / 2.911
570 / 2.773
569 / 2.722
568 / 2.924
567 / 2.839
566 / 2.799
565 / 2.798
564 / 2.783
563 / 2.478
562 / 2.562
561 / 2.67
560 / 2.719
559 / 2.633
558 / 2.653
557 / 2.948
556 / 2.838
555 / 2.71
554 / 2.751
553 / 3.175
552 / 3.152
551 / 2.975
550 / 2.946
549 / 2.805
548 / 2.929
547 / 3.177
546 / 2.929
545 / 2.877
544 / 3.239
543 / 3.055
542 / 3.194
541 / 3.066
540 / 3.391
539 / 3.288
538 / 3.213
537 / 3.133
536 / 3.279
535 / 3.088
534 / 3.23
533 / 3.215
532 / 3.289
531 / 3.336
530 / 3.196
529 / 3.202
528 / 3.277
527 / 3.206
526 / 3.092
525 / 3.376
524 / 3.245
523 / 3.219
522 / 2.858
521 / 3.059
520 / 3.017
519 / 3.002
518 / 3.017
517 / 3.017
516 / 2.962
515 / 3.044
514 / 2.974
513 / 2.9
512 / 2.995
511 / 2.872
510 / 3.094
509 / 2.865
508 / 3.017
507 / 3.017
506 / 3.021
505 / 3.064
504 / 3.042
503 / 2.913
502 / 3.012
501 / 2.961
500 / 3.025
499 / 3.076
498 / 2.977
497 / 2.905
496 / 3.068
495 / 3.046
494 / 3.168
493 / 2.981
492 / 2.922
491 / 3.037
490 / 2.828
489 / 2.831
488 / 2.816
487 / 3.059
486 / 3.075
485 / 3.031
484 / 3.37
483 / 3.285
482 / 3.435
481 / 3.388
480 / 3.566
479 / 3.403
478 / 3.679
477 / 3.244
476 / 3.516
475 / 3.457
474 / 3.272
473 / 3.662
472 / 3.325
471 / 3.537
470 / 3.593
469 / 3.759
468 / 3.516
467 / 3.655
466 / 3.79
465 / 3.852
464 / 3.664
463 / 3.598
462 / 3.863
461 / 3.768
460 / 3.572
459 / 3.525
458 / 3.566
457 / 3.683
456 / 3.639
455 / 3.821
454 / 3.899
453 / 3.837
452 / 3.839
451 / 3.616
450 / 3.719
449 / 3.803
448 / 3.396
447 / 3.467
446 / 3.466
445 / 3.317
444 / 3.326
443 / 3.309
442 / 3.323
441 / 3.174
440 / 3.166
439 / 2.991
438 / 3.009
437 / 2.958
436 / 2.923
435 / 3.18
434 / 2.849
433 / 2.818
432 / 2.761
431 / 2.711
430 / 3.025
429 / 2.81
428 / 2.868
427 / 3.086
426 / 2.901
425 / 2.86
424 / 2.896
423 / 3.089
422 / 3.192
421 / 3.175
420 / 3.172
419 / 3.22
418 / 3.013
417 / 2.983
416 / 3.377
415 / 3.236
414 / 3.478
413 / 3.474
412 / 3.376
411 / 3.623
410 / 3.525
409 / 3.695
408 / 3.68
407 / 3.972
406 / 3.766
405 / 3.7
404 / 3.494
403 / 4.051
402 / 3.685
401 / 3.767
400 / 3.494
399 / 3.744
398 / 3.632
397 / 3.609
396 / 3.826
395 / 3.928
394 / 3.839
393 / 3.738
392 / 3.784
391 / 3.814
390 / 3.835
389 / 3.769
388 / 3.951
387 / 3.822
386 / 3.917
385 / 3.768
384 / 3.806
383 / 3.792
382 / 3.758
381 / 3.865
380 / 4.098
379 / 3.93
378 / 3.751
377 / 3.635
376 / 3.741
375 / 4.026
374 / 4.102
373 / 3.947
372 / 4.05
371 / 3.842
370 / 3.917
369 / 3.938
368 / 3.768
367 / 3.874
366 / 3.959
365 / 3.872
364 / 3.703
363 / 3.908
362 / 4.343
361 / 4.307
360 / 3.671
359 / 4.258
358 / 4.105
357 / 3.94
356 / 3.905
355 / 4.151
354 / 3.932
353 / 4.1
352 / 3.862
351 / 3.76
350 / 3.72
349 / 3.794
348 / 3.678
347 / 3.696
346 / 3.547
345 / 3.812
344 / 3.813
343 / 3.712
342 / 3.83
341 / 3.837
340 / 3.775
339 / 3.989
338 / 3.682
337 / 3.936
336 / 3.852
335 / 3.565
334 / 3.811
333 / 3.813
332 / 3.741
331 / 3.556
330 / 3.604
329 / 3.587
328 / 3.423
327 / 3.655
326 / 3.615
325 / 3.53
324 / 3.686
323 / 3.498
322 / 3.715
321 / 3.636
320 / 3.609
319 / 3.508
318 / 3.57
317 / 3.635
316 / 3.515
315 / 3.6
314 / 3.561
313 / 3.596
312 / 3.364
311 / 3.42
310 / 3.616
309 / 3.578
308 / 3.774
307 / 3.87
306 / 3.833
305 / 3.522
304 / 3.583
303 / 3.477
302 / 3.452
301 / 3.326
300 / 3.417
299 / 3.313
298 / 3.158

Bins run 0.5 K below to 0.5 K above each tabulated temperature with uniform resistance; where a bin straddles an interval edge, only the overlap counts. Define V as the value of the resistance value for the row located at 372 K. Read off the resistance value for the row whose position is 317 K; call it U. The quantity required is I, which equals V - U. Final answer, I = 0.4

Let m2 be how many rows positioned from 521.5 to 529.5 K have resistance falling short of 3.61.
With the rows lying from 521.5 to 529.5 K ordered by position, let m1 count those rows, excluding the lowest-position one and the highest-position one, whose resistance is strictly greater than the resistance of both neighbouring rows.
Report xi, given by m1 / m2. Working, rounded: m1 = 2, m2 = 8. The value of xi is 0.25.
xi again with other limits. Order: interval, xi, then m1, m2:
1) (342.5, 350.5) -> 3.00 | 3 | 1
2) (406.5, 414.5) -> 0.50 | 2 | 4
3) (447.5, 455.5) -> 3.00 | 3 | 1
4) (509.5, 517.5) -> 0.25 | 2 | 8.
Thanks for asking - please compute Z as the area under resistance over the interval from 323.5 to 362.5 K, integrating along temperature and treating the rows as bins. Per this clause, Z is 149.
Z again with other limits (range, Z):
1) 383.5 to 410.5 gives 102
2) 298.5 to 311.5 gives 46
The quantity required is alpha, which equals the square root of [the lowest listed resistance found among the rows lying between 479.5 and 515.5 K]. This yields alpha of 1.68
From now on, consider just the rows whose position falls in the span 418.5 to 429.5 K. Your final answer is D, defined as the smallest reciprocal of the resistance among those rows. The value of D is 0.31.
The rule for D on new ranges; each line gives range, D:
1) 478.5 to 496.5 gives 0.28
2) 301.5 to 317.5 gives 0.26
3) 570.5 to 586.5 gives 0.32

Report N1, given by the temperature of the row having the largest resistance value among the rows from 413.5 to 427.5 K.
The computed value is 414 K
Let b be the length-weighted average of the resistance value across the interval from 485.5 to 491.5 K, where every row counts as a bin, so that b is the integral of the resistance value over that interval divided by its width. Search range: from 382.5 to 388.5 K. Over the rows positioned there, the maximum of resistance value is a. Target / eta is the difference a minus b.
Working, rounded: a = 3.951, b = 2.94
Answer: 1.0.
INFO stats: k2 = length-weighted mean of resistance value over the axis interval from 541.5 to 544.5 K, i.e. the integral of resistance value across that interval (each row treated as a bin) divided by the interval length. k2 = 3.2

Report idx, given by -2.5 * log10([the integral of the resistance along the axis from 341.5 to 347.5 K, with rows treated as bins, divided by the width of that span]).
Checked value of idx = -1.43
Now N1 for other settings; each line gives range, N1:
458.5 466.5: 462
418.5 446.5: 446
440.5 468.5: 454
